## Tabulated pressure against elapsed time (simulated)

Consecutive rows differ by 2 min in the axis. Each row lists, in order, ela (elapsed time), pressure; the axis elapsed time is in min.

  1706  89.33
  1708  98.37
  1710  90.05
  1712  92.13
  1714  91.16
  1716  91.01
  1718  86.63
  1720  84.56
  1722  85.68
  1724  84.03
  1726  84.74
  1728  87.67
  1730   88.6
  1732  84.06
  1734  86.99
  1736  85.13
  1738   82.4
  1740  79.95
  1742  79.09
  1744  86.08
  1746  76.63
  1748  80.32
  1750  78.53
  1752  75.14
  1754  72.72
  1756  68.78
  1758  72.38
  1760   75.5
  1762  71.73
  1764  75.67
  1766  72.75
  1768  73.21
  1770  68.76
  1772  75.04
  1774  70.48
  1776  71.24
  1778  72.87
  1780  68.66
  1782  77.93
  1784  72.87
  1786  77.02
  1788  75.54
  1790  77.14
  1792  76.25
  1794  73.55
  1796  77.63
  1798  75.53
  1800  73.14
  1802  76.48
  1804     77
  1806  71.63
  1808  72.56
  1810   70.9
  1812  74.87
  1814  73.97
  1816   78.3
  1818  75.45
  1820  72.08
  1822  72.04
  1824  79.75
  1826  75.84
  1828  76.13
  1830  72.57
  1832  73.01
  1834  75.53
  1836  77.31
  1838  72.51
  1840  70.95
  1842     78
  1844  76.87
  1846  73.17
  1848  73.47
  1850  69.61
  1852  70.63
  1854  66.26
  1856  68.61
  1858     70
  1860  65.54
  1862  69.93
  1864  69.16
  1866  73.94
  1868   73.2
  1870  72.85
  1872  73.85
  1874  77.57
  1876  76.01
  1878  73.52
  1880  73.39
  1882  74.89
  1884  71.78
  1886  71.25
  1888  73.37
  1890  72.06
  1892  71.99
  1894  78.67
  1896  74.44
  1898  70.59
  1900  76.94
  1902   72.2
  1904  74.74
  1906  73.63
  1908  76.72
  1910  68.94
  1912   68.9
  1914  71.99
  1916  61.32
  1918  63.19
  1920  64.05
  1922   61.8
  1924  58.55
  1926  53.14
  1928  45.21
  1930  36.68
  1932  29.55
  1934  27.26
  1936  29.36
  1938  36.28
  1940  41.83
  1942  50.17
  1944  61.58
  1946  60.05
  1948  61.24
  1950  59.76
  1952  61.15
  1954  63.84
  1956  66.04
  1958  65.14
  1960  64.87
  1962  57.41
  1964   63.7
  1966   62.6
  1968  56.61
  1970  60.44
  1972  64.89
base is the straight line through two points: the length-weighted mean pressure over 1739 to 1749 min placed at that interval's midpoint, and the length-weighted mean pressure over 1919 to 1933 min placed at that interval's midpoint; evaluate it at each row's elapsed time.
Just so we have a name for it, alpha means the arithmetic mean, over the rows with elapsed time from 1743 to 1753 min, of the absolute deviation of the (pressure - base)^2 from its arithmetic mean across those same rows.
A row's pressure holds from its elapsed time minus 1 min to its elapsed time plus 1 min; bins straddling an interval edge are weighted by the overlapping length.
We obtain 9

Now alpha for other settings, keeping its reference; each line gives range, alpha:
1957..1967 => 72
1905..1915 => 91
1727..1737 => 9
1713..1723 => 15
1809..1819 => 27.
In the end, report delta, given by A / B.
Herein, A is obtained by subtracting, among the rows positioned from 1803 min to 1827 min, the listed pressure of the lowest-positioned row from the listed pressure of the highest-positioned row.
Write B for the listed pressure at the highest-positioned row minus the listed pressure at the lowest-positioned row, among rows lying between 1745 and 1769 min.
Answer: 0.3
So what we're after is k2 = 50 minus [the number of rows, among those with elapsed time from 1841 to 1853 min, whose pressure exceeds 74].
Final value 48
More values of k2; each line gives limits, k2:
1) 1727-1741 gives 43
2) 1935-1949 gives 50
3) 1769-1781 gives 49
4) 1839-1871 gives 48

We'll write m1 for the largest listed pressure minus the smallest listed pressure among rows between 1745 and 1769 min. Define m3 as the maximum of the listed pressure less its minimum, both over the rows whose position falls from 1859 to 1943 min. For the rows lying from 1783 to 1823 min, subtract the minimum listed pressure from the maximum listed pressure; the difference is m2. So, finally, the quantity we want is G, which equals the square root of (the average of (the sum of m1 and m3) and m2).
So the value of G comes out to 5.9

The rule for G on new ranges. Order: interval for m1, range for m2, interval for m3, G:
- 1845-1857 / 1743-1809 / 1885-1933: 6.1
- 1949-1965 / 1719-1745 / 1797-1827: 3.7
